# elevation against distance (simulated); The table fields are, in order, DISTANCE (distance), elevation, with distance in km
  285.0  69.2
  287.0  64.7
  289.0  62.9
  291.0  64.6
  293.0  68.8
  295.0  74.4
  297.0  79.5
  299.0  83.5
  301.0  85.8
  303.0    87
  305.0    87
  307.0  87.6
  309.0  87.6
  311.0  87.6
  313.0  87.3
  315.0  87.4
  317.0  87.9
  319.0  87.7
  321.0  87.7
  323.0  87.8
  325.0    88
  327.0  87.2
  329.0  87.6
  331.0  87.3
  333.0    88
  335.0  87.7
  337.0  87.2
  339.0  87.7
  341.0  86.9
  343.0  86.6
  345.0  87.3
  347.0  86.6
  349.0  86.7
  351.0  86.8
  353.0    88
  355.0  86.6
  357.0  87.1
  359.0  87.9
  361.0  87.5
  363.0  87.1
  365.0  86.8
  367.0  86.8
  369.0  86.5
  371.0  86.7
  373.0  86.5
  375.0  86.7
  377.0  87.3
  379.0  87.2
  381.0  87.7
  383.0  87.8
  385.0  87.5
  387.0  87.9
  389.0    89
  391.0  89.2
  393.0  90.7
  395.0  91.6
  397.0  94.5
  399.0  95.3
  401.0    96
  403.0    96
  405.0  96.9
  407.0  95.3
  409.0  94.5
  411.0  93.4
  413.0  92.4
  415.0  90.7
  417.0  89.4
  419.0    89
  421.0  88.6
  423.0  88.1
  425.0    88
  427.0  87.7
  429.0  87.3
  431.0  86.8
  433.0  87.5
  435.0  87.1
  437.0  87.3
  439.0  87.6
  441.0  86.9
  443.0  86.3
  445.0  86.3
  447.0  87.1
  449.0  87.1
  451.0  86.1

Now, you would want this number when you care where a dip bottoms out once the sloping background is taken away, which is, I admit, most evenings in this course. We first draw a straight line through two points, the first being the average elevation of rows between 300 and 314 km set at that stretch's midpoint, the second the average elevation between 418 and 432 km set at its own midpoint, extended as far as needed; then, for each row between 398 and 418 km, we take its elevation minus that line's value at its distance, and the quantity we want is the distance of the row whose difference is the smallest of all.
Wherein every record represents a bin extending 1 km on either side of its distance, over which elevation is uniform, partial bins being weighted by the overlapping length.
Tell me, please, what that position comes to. 417.0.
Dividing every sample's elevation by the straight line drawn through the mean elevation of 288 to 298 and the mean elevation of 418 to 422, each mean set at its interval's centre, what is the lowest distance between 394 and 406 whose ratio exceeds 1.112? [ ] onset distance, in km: 399.0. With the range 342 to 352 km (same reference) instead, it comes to 343.0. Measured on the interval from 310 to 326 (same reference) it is 311.0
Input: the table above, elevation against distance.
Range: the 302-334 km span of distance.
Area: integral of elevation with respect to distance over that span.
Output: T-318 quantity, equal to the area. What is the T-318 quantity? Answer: 2801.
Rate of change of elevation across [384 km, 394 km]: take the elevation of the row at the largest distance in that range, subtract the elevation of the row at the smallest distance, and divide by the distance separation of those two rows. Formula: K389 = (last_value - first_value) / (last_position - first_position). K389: 0.4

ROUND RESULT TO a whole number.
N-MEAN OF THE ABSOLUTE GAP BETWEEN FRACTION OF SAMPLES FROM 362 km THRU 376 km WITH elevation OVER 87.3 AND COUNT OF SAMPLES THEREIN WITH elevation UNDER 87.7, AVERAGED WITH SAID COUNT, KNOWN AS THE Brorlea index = 7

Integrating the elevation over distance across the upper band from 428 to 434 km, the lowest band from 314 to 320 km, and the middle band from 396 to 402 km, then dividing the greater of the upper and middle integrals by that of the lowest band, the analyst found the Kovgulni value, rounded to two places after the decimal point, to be 1.09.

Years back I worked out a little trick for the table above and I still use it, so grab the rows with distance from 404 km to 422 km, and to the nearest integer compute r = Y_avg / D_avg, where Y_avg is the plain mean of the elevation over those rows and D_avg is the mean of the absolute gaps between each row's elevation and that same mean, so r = 37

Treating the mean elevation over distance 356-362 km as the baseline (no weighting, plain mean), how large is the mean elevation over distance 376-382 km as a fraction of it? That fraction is 1.00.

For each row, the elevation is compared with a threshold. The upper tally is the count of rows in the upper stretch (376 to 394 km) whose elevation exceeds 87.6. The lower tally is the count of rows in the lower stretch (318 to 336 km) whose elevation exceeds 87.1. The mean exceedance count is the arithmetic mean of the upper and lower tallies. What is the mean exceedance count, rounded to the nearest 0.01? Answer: 7.50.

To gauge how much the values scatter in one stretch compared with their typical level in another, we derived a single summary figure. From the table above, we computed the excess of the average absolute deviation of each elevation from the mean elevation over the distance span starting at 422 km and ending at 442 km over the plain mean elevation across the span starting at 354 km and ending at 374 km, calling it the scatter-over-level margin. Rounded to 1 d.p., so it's -86.6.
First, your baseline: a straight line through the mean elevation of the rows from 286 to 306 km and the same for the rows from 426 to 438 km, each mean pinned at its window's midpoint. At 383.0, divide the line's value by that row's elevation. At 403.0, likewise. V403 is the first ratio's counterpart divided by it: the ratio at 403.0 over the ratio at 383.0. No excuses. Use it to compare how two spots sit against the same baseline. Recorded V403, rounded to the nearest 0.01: 0.93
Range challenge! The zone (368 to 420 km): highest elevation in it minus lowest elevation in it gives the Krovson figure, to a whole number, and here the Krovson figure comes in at 10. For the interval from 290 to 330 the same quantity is 23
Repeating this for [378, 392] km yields 2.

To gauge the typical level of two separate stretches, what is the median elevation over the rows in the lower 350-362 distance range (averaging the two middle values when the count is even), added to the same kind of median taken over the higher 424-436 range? 174.7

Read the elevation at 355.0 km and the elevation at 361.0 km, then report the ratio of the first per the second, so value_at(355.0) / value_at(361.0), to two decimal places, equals 0.99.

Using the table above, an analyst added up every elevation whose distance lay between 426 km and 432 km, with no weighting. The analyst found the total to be 262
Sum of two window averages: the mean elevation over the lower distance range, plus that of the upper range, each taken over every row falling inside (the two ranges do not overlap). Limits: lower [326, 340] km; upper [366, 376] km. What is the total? 174.2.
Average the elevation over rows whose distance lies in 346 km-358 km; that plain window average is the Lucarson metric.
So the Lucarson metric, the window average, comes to 87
